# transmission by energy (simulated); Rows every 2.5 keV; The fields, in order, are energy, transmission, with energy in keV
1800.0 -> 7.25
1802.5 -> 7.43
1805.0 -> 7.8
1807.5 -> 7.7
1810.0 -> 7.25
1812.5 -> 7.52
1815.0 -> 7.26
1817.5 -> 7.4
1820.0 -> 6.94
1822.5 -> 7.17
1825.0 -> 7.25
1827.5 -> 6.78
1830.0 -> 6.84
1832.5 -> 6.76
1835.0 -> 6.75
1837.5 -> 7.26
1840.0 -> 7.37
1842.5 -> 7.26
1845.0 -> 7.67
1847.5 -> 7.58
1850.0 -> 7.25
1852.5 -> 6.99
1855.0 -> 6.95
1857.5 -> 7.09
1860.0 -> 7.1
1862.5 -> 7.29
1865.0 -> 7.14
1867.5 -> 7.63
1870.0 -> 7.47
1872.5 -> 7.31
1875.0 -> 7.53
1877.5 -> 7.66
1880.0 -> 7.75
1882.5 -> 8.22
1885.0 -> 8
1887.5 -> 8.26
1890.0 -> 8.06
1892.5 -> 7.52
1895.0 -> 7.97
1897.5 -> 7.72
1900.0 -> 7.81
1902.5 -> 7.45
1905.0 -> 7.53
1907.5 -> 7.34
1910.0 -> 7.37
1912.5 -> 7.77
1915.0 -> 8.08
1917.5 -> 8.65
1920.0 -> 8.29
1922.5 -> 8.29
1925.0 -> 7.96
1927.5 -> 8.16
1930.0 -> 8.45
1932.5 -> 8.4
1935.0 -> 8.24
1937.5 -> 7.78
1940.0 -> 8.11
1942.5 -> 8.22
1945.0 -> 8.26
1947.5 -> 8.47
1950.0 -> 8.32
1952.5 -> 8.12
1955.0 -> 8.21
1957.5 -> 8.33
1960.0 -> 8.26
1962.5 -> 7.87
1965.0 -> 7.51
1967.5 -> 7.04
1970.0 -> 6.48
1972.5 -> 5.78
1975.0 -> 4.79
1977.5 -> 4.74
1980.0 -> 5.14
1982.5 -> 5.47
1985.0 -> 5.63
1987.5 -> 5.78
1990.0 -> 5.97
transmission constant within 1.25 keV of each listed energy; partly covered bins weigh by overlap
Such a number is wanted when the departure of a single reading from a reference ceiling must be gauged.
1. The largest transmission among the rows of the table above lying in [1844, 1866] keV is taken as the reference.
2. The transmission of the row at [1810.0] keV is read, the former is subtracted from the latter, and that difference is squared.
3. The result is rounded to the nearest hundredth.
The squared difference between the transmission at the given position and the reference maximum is 0.18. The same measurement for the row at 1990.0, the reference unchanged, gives 2.89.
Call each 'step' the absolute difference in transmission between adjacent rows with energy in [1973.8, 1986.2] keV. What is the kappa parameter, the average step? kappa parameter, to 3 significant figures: 0.235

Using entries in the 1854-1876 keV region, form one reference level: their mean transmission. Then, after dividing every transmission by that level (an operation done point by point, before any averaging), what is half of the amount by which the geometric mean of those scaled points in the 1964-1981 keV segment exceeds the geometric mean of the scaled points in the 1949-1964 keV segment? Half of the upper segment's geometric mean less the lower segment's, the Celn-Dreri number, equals -0.16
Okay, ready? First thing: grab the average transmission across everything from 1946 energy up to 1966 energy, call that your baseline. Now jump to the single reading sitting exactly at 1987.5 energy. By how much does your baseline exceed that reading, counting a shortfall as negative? 2.4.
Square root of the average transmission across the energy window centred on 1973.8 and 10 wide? 2.33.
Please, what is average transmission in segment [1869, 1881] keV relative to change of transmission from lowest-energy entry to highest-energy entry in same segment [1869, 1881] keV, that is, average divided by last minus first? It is 27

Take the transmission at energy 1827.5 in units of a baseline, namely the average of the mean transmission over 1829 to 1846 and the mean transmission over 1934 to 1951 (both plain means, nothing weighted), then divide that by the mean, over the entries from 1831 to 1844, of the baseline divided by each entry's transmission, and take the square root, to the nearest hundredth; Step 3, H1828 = 0.90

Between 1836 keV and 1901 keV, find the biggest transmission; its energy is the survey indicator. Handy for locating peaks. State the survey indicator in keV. 1887.5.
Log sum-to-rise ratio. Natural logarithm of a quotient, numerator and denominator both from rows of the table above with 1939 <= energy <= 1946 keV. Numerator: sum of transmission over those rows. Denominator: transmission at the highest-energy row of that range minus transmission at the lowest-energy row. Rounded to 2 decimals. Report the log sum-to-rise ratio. 5.10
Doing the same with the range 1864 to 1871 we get 4.21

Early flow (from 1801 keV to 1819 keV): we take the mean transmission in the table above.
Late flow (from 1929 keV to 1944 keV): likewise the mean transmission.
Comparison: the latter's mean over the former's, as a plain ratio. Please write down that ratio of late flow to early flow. 1.10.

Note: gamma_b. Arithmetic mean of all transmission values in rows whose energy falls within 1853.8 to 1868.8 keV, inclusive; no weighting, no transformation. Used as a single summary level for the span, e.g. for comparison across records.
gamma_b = 7.2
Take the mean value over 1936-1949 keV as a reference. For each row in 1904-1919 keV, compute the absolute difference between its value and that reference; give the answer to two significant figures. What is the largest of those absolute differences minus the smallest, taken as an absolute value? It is 0.74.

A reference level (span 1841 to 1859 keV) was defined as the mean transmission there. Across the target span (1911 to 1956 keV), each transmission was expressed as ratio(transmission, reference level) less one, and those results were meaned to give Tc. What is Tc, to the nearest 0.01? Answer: 0.13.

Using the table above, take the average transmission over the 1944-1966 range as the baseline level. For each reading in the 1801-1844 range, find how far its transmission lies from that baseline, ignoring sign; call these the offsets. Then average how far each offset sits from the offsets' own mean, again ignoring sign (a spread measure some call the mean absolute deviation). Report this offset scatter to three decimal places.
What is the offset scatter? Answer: 0.245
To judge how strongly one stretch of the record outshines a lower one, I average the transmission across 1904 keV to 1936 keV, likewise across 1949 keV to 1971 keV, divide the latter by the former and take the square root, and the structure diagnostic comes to 0.98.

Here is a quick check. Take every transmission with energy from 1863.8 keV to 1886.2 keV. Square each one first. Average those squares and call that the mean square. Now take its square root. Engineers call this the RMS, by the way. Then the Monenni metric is 7.6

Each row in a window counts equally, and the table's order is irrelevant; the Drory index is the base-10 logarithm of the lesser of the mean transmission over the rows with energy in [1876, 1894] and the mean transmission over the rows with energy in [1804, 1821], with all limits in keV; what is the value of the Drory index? 0.870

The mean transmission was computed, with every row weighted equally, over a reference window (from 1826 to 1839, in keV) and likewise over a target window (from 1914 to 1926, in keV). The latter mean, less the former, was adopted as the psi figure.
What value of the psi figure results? 1.4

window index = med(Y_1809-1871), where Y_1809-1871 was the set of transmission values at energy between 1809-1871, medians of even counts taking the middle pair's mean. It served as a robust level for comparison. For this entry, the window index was 7.25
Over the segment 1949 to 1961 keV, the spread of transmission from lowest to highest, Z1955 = 0.21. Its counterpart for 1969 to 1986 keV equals 1.74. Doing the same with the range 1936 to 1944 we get 0.44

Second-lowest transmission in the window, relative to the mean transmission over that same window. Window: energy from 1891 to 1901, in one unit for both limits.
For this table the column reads 0.995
